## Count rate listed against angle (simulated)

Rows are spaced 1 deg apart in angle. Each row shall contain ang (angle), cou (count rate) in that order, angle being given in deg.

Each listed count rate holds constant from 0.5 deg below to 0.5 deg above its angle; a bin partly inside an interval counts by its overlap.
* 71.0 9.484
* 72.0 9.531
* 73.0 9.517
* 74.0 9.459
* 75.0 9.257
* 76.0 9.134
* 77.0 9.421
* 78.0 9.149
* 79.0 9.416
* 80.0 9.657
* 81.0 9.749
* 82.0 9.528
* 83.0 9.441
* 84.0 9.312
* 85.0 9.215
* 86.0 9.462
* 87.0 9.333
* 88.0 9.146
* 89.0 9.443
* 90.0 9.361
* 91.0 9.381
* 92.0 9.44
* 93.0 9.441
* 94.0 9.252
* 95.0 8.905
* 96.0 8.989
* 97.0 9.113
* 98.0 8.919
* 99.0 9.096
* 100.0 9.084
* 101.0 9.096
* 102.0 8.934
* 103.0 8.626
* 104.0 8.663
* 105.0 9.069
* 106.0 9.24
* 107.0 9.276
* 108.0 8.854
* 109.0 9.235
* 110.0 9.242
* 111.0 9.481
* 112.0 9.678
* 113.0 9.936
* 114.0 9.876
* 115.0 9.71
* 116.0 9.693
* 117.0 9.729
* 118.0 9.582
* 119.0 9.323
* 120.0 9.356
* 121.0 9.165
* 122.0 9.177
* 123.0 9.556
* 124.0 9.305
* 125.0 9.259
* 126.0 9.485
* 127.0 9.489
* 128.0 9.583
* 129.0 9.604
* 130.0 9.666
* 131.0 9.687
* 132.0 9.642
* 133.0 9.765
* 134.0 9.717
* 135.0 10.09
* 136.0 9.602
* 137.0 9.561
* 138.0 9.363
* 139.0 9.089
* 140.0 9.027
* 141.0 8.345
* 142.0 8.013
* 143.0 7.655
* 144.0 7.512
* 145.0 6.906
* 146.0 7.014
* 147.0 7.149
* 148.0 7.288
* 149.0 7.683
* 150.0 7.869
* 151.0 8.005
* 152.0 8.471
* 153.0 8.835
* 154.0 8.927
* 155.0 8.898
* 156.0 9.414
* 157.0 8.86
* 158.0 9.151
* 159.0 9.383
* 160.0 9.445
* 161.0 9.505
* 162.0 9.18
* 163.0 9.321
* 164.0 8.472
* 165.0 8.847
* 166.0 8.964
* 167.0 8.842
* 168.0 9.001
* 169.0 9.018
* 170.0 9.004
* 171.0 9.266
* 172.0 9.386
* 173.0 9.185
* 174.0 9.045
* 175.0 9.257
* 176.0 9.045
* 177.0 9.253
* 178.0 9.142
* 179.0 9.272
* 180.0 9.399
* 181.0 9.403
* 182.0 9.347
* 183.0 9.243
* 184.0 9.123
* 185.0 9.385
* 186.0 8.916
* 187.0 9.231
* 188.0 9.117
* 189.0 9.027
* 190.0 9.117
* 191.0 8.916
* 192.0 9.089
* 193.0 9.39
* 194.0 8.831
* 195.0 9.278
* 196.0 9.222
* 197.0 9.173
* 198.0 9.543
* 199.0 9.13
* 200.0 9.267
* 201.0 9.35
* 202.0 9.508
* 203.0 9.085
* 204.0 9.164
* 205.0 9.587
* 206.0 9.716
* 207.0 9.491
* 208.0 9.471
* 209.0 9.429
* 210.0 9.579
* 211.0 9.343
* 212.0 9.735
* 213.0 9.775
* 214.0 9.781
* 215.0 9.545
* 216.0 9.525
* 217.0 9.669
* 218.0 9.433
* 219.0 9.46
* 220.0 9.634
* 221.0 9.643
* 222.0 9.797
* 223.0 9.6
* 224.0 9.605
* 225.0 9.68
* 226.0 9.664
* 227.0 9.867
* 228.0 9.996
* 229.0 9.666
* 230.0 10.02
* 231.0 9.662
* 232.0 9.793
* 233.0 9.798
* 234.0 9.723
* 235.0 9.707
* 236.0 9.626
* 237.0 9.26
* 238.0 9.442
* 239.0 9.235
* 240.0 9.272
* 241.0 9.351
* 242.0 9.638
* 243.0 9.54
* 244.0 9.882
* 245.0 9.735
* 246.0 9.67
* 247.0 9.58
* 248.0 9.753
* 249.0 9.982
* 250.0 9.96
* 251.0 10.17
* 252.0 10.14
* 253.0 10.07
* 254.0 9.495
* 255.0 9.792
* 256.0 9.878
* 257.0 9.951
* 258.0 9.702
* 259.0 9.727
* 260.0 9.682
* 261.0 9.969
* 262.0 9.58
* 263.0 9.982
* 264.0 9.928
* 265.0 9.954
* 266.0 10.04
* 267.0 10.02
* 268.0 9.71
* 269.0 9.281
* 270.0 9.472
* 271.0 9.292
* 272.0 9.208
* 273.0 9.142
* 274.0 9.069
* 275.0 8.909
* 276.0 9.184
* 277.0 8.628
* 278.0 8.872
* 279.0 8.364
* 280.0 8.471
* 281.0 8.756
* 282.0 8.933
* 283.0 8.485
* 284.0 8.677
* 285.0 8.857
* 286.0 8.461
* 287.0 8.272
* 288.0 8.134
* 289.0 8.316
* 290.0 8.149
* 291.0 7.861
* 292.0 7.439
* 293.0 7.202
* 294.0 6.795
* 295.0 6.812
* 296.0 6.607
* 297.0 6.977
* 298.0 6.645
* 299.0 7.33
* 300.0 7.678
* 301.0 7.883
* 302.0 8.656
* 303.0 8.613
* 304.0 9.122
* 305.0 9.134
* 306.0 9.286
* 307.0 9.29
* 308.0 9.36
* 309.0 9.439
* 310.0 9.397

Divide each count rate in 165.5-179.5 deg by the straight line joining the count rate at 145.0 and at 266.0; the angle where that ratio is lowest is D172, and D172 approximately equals 176.0 deg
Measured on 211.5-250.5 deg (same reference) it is 239.0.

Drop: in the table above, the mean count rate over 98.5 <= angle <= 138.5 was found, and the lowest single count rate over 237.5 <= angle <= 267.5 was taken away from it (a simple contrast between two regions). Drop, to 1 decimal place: 0.2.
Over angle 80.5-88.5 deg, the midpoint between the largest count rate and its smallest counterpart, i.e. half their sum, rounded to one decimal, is 9.4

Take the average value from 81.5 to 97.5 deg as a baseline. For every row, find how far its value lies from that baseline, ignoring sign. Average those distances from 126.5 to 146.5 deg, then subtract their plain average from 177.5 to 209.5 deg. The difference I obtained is 0.58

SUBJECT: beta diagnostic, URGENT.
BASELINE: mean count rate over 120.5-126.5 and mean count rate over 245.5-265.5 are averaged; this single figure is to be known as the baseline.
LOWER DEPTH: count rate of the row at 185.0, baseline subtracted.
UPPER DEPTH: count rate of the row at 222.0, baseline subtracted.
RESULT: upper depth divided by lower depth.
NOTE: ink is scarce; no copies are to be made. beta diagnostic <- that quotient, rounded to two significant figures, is -1.0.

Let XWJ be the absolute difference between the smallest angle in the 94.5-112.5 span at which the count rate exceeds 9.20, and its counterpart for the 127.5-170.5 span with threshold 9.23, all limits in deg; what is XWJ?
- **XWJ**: 22 deg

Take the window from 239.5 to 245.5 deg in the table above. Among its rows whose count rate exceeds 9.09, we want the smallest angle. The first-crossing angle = 240.0 deg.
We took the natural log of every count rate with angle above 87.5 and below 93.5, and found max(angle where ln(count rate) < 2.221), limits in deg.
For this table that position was 88.0 deg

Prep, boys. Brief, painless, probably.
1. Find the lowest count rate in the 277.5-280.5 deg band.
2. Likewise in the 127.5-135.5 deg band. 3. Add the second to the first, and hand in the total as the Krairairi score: 17.9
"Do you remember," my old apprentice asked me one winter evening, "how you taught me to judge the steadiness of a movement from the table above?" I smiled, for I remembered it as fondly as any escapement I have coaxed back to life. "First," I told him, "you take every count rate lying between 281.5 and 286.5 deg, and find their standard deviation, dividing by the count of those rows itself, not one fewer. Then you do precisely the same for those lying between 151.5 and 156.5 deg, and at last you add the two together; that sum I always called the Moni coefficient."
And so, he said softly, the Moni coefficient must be 0.49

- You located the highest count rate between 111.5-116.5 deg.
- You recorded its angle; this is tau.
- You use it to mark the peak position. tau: 113.0 deg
